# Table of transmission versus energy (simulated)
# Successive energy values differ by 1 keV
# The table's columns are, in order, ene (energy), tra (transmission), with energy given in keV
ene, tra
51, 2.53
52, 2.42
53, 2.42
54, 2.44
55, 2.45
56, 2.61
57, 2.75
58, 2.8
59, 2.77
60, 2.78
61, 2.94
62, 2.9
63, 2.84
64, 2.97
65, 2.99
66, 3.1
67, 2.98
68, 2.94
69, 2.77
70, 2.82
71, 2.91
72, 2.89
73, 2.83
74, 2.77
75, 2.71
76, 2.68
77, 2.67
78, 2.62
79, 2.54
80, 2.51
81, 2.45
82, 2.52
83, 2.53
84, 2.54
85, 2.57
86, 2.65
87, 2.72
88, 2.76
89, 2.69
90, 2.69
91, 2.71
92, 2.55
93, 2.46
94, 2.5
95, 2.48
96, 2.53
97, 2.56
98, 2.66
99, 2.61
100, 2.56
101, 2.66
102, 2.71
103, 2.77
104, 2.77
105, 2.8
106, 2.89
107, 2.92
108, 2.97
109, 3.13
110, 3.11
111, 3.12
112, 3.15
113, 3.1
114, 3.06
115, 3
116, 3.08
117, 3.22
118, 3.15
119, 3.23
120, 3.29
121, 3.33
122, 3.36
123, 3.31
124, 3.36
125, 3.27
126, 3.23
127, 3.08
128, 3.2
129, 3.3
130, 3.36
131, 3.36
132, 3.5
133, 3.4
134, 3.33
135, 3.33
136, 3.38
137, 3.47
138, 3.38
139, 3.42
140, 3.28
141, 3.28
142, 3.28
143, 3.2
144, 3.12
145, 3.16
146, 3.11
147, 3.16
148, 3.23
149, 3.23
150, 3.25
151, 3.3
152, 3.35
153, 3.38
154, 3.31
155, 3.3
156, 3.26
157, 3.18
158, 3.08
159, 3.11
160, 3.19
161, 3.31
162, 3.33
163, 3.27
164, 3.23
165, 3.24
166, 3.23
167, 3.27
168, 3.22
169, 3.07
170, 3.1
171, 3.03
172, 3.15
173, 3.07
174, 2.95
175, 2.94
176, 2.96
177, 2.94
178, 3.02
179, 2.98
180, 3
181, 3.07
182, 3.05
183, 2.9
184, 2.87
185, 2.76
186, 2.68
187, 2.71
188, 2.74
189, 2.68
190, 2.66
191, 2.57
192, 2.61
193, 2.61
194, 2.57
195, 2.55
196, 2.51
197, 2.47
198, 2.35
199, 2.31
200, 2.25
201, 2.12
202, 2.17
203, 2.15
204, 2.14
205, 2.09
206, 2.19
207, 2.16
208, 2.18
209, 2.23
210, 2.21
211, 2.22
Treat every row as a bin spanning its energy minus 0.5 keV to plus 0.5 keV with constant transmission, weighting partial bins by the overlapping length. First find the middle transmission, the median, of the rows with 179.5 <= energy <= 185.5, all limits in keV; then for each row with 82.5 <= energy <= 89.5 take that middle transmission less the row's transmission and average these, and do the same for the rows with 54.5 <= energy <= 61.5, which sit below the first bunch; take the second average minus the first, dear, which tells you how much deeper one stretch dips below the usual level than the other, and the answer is -0.1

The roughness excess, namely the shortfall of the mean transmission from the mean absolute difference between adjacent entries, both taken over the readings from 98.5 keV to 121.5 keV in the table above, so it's -2.9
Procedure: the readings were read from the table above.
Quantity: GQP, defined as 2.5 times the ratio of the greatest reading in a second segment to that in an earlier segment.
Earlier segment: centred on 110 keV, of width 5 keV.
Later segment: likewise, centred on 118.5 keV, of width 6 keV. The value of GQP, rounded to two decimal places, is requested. 2.64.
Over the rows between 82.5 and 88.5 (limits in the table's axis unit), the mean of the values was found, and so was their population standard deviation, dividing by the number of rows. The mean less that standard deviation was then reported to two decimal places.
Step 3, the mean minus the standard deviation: 2.54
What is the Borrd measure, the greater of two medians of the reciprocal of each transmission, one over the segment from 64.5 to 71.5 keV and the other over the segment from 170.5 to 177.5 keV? 0.340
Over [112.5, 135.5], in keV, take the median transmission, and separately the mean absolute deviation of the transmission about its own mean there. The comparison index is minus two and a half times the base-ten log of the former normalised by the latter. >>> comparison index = -3.8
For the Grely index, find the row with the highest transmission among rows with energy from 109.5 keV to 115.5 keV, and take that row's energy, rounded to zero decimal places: 112 keV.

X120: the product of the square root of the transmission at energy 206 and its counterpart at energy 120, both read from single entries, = 2.68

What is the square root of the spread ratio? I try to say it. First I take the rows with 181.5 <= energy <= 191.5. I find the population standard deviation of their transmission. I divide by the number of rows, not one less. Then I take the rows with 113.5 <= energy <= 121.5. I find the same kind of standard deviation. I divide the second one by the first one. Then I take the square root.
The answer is 0.91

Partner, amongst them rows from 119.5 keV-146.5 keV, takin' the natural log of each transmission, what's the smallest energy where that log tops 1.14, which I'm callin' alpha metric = 120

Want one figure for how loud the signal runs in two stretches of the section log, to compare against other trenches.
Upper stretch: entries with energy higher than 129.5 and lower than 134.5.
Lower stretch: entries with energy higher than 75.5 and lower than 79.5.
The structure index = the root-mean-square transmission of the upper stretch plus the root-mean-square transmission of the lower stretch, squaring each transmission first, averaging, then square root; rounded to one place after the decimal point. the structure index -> 6.0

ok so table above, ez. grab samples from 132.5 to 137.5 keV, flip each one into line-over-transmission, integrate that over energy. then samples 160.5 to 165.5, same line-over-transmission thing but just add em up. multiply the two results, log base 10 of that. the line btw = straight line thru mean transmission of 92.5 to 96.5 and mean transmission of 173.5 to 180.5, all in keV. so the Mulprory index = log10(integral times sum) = 1.25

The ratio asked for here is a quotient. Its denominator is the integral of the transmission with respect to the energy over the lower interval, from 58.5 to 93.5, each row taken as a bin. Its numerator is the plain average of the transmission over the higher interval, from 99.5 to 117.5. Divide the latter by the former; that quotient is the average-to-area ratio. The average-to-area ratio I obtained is 0.03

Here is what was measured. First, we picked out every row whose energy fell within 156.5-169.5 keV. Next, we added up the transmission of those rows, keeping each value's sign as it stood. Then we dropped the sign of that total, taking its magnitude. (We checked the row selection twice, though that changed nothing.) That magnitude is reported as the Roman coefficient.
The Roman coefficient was 41.7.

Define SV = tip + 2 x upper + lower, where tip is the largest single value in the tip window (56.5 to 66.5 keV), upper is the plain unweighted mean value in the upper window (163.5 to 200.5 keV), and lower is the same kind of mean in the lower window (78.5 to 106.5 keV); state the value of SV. 11.4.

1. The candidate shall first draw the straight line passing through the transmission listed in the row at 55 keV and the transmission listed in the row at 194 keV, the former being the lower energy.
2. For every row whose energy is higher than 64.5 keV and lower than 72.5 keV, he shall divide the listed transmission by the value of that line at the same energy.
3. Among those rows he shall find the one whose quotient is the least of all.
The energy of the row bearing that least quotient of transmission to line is 69 keV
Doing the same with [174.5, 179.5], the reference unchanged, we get 177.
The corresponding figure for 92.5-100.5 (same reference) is 93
